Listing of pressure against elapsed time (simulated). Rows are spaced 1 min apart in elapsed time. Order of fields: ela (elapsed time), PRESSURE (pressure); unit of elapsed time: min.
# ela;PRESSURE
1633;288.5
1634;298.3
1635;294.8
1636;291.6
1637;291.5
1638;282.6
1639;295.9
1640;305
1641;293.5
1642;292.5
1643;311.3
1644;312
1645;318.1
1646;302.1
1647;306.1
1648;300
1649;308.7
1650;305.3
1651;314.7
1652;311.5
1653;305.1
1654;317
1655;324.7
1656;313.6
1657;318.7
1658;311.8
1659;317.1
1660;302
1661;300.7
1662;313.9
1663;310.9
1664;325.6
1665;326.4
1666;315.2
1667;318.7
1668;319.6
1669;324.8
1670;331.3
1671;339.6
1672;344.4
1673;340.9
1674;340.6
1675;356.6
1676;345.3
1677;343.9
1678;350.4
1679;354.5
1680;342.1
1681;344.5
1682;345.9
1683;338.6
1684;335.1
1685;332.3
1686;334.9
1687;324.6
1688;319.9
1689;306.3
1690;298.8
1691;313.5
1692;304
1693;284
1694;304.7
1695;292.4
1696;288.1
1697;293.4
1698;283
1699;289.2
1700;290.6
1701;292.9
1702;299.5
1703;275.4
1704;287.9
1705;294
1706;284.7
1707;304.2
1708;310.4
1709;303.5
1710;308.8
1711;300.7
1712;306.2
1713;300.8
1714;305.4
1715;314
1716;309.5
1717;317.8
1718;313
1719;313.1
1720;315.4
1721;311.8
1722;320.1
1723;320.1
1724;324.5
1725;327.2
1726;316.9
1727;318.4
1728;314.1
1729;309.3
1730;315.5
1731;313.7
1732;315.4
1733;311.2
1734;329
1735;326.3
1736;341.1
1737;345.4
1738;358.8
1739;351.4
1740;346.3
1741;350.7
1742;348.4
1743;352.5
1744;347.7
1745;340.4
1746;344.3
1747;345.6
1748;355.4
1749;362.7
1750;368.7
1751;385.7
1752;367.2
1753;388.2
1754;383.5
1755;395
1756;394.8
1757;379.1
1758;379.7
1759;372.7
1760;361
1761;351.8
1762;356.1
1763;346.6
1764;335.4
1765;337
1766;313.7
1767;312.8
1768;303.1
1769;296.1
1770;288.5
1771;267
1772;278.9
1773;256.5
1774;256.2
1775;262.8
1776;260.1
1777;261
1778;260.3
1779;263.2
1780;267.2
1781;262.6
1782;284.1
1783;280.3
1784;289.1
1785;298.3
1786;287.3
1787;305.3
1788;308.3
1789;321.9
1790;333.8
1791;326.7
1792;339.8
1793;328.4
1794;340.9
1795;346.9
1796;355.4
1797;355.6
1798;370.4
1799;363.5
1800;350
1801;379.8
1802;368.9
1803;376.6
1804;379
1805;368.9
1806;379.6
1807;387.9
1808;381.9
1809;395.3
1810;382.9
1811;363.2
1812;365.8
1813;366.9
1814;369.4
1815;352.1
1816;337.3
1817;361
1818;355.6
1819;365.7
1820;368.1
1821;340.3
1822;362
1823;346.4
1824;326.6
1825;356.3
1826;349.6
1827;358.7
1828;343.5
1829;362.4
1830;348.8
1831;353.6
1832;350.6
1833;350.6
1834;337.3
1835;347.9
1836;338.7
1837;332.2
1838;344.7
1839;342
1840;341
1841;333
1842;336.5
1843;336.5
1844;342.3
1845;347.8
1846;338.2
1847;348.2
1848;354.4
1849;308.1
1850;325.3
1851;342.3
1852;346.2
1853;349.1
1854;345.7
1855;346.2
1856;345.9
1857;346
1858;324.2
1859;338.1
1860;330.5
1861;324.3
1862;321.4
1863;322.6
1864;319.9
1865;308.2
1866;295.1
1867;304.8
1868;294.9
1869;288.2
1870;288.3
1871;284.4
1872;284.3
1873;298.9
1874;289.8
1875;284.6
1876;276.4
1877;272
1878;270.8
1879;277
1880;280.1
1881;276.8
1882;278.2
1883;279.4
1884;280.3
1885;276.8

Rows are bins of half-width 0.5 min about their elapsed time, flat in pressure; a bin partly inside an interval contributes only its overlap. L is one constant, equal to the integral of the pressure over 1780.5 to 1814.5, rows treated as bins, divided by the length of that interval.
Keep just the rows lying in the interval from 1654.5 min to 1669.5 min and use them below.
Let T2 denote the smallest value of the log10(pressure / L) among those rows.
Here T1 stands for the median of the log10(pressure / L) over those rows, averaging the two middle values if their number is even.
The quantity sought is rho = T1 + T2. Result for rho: -0.10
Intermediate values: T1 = -0.036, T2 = -0.059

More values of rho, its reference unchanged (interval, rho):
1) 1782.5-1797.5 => -0.11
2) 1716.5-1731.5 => -0.09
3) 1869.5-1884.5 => -0.19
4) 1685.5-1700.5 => -0.15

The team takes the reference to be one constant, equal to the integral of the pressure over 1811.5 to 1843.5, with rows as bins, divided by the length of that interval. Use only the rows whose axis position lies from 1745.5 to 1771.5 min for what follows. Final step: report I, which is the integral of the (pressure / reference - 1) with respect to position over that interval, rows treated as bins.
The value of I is 0.0 min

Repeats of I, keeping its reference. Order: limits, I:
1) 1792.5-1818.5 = 1.1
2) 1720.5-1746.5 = -1.4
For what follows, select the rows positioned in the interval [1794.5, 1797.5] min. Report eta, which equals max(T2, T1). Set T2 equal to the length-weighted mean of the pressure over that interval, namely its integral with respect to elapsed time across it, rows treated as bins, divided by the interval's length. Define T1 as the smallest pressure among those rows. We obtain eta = 353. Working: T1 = 346.9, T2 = 353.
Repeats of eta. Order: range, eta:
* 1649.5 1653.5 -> 309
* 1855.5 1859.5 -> 339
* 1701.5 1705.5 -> 289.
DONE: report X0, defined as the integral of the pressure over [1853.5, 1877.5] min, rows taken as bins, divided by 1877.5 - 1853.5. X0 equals 310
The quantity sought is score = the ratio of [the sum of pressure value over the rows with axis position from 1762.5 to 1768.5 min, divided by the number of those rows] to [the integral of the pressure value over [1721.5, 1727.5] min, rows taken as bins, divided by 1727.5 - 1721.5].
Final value 1.01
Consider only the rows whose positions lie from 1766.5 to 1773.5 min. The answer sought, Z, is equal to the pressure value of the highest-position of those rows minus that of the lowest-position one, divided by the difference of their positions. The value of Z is -9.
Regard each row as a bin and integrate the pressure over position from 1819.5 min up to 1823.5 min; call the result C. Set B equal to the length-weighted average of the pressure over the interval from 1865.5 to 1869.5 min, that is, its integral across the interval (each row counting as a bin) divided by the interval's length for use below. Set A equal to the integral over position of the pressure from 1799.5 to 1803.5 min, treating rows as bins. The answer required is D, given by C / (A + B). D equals 0.80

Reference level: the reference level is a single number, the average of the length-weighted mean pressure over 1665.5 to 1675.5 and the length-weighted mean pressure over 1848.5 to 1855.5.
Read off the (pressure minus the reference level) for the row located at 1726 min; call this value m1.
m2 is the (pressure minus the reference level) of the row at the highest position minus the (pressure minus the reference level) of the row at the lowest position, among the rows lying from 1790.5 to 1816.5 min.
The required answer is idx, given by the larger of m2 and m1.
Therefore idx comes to 11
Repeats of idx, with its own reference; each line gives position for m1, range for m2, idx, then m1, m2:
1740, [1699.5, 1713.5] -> 11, 11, 10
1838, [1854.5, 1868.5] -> 9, 9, -51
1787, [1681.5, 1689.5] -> -30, -30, -40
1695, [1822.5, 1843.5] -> -10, -43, -10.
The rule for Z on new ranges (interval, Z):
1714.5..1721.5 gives 0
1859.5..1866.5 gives -6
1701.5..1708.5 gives 2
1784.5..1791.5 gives 5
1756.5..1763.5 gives -5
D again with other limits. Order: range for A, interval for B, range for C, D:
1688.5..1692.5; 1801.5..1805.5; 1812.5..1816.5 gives 0.89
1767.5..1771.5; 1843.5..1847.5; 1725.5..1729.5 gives 0.84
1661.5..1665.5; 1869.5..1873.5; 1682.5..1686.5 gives 0.86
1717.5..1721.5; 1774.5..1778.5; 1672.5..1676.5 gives 0.91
